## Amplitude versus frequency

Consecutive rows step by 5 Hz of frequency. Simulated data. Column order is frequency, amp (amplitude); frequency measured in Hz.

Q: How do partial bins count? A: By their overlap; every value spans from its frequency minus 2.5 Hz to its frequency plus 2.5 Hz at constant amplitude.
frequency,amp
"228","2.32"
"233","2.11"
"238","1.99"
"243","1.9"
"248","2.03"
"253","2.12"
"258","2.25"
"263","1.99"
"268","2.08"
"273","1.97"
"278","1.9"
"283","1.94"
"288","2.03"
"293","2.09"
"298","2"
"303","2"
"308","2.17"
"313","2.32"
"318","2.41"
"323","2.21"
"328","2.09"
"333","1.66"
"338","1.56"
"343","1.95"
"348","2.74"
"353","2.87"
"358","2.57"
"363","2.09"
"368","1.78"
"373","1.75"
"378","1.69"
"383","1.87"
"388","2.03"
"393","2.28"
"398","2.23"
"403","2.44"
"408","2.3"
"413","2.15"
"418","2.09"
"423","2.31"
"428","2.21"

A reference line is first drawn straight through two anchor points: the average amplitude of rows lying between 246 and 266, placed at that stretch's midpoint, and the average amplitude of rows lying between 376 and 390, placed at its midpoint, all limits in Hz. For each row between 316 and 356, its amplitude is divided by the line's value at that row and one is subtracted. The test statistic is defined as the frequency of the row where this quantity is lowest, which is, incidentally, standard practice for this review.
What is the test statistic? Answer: 338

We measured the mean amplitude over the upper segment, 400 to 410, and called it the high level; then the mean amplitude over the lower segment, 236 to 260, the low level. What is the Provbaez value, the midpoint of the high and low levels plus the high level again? 4.6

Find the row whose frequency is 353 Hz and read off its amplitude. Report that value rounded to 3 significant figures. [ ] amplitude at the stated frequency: 2.87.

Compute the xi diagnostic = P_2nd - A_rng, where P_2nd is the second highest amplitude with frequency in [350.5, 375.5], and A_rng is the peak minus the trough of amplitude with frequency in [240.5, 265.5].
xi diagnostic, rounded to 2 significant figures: 2.2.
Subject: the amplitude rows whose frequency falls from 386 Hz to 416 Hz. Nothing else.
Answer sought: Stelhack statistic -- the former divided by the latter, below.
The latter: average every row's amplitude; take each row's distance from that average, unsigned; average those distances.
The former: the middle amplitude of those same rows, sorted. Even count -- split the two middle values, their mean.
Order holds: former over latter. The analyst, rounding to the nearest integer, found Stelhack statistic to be 22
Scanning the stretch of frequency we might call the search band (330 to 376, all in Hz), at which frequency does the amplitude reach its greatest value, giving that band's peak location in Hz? 353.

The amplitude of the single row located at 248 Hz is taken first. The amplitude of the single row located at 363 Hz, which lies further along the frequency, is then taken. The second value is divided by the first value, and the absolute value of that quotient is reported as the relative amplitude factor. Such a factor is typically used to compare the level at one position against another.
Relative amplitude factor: 1.03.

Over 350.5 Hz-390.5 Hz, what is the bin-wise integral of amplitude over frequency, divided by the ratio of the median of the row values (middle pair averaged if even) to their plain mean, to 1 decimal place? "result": 88.9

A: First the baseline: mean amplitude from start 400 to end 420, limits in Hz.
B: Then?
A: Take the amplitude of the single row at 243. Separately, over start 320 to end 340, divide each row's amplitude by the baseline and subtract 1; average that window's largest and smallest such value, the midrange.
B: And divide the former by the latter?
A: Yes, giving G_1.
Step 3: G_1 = -12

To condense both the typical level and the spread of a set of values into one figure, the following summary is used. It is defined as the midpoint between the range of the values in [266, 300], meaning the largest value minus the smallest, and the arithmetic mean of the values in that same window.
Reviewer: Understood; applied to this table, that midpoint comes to 1.10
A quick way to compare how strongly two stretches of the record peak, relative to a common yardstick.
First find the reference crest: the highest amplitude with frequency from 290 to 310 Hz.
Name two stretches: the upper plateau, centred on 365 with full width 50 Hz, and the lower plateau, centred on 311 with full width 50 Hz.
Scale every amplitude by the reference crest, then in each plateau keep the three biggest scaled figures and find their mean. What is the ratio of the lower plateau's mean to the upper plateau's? 0.85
